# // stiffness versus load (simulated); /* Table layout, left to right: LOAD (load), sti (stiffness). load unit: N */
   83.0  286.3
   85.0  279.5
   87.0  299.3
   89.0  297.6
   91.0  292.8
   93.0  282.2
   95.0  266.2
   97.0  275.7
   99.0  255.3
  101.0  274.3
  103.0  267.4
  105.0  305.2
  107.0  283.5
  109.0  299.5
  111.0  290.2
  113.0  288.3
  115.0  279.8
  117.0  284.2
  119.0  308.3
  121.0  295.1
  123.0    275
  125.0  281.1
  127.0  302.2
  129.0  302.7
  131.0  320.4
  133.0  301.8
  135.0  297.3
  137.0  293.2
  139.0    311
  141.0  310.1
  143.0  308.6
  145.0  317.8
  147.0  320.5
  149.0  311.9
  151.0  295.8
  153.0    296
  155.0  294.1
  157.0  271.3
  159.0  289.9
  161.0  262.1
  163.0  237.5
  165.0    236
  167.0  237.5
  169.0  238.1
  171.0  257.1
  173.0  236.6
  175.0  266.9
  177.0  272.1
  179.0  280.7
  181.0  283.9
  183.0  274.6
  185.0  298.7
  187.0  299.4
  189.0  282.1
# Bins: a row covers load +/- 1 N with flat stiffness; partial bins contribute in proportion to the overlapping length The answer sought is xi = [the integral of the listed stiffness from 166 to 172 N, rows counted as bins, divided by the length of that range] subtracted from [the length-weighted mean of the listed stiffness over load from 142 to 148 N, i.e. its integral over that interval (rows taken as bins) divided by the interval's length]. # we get 71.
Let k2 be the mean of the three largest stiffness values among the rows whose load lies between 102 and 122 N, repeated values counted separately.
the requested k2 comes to 304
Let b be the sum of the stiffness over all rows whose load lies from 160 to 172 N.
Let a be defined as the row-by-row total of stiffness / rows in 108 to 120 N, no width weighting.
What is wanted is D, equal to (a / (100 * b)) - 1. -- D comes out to -0.988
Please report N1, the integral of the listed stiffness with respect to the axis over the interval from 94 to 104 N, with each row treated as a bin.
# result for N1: 2678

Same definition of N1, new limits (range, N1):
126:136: 3049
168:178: 2542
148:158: 2938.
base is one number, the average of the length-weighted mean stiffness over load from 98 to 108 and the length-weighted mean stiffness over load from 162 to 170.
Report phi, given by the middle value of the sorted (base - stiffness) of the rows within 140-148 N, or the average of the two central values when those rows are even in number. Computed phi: -57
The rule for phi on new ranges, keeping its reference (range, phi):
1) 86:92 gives -40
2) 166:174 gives 19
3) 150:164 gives -33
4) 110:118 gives -29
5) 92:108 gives -18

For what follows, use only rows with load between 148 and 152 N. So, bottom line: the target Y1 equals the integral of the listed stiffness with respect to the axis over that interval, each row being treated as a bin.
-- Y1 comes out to 1215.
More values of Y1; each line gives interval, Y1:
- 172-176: 1007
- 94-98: 1084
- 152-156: 1180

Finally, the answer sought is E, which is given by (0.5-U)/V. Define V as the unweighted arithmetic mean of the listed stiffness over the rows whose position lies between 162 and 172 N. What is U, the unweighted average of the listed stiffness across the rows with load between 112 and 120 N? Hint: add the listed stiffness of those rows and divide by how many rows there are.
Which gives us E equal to -1.20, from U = 290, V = 241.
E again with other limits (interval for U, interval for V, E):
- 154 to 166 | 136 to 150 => -0.85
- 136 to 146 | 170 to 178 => -1.19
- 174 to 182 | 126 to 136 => -0.90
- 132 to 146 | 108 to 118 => -1.06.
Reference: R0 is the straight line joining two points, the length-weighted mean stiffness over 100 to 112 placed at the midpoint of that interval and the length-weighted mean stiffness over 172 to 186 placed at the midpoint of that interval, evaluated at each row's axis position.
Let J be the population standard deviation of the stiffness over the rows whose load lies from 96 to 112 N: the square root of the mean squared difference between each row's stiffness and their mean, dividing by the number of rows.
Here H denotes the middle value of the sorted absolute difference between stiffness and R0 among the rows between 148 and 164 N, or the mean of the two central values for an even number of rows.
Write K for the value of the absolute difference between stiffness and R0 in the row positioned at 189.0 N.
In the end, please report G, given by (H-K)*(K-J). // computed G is -31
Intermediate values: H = 16.8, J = 16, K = 11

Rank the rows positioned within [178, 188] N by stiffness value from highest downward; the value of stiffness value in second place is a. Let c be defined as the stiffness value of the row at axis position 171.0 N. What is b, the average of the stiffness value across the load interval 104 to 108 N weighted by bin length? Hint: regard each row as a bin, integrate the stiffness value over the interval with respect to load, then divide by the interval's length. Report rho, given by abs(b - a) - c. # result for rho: -253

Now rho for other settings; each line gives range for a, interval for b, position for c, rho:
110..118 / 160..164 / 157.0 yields -233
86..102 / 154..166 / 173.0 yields -204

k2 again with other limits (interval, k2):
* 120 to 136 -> 308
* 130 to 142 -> 314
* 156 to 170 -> 274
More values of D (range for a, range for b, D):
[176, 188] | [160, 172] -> -0.988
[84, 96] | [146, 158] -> -0.990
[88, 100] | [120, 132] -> -0.991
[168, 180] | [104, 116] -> -0.991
